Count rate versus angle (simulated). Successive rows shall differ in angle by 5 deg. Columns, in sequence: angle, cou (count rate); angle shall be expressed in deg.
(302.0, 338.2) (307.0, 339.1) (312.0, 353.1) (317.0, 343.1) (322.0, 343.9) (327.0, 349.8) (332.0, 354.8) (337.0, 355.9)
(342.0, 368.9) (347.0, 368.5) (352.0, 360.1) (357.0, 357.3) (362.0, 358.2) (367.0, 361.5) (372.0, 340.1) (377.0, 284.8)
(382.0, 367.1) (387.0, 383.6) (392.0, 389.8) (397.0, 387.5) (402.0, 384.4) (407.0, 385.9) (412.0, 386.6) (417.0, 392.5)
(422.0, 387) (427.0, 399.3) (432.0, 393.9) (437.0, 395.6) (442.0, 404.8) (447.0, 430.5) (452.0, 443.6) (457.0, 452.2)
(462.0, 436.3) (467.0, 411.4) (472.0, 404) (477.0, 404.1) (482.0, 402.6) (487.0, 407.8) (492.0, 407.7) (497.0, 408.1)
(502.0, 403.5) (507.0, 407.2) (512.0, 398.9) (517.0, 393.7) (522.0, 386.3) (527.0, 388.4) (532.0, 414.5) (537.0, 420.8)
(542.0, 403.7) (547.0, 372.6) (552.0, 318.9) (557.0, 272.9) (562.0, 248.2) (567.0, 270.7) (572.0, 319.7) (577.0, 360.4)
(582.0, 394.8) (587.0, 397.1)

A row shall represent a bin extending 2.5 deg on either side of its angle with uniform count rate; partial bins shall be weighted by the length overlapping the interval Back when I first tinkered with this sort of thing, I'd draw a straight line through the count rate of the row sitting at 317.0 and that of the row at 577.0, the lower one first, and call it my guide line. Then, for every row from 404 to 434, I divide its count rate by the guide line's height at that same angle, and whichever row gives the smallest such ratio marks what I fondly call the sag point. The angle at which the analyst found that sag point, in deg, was 422.0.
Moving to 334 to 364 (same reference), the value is 337.0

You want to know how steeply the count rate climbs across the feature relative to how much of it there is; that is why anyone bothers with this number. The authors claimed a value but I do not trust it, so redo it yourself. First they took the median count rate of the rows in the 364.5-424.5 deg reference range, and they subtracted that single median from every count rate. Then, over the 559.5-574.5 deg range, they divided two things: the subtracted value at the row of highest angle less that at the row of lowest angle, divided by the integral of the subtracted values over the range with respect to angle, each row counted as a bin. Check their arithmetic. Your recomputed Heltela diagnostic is -0.045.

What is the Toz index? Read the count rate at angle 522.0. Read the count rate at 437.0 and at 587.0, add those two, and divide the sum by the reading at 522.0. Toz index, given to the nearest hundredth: 2.05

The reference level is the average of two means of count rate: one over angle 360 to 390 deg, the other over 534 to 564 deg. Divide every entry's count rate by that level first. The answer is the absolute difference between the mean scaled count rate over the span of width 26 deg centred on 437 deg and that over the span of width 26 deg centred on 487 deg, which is 0.00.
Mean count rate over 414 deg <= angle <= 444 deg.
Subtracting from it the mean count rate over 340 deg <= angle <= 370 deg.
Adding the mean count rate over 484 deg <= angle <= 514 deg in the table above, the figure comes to 439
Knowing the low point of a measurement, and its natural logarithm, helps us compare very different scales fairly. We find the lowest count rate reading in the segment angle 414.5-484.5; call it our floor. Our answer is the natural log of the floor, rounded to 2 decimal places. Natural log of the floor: 5.96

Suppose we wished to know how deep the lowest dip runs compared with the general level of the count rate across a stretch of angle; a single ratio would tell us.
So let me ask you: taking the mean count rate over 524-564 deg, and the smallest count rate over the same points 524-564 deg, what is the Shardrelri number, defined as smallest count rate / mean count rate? 0.70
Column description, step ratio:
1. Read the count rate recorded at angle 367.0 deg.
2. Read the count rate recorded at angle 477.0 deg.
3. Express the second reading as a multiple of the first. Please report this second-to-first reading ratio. 1.12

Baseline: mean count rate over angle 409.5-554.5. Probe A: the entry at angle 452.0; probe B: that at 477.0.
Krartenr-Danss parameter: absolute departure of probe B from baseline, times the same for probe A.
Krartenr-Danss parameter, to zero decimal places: 60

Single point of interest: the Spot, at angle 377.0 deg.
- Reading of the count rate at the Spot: 284.8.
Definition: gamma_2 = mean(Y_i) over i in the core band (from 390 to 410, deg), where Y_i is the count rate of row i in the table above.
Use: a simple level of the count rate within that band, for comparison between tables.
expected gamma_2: 387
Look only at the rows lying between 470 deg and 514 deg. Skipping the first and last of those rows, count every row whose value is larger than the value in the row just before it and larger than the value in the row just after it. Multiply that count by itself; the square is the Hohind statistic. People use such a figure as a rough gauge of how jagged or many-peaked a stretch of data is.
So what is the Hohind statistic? 16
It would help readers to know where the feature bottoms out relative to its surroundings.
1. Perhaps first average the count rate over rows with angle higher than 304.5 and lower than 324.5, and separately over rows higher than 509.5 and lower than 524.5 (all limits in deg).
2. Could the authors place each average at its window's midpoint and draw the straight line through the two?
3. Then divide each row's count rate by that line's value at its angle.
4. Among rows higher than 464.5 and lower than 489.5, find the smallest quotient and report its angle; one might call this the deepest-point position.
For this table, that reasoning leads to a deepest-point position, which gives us 482.0 deg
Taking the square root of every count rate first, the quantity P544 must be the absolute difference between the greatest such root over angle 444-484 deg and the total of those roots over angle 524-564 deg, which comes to 129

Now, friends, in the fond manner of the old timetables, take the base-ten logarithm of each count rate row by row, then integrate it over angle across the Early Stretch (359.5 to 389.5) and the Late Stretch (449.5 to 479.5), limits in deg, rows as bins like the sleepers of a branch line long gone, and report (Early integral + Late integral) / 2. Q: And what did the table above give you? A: 78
